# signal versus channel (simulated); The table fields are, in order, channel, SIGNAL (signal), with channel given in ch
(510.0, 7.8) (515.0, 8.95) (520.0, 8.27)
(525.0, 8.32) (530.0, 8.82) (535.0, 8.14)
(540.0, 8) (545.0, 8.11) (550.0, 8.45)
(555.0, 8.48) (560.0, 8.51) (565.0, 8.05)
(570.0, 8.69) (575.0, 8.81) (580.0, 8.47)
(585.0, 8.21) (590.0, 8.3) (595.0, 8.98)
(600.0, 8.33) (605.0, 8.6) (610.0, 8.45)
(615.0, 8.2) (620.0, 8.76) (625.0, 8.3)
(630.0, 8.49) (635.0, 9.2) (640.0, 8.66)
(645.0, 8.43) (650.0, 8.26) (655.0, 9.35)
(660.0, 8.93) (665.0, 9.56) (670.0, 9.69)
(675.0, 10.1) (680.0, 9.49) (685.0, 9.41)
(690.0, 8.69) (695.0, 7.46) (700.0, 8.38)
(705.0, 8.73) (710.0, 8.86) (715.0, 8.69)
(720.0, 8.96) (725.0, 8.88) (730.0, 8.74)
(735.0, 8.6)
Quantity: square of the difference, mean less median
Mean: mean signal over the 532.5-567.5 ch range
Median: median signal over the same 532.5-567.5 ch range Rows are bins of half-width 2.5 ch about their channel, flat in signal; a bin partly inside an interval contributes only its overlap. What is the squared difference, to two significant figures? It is 0.012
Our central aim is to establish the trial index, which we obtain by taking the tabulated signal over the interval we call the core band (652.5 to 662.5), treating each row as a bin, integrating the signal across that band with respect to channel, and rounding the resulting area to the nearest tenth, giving 91.4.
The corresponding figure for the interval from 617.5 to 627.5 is 85.3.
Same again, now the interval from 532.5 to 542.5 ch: 80.7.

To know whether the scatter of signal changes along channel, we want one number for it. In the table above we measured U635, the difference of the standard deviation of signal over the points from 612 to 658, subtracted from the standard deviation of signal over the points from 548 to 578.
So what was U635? -0.15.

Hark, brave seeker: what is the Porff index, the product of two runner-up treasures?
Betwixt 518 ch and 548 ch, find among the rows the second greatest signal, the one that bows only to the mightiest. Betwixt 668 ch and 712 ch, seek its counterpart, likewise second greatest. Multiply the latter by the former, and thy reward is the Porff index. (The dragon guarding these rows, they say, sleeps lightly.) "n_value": 81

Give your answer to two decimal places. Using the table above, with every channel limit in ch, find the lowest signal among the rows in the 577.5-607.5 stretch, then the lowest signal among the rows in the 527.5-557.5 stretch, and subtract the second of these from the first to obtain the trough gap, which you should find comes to 0.21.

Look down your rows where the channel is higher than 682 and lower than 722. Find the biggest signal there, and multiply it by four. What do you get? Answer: 37.6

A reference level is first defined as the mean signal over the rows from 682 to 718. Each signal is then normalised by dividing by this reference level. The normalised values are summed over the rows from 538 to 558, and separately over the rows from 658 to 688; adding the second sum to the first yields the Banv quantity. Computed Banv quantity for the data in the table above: 10.5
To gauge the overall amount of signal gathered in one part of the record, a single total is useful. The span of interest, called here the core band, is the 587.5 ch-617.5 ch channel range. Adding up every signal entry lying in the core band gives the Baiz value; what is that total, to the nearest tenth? 50.9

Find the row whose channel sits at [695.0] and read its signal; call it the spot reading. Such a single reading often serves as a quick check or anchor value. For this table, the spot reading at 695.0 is 7.46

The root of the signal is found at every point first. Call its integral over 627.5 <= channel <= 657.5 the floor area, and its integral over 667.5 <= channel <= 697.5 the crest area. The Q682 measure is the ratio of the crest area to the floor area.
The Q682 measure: 1.02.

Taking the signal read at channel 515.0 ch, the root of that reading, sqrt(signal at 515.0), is 2.99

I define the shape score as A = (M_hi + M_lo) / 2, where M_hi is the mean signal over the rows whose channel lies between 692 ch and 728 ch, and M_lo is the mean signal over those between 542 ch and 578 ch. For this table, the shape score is 8.5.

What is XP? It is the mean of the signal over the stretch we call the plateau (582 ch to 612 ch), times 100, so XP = 848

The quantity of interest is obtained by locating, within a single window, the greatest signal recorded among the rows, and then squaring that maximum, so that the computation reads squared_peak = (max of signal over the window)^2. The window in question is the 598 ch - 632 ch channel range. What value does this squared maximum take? 77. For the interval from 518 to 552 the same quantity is 78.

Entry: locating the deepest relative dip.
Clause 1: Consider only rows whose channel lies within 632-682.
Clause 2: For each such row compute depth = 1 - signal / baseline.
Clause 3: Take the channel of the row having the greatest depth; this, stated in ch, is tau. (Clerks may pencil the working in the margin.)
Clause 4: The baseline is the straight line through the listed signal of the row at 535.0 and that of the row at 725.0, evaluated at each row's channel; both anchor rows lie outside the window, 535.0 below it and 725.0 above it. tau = 650.0 ch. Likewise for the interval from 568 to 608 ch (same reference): 585.0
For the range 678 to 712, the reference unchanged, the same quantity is 695.0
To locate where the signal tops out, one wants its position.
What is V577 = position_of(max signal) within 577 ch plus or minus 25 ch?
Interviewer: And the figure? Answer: 595.0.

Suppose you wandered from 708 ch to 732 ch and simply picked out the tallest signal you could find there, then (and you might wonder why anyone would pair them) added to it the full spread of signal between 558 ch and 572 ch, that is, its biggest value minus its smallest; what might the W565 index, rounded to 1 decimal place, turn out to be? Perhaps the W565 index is 9.6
